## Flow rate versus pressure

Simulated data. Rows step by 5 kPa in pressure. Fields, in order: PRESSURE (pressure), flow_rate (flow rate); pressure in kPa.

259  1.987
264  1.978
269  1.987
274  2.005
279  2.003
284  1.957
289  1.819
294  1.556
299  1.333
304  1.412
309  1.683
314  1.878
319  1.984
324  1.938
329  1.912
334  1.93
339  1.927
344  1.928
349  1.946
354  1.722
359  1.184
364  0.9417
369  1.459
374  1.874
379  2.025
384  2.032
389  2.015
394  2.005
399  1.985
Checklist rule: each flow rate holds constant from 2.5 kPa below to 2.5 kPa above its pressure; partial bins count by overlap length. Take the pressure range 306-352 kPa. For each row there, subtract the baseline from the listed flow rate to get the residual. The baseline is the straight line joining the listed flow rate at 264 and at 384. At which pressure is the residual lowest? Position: 309 kPa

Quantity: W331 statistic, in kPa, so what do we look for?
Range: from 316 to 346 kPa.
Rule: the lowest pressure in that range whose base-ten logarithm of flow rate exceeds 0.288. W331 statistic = 319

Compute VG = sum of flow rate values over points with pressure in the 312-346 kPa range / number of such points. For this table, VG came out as 1.93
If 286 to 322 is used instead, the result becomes 1.67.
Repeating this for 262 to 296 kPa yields 1.90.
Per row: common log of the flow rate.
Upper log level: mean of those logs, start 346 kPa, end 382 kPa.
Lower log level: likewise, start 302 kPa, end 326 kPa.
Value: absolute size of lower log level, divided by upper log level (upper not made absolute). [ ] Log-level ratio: 1.3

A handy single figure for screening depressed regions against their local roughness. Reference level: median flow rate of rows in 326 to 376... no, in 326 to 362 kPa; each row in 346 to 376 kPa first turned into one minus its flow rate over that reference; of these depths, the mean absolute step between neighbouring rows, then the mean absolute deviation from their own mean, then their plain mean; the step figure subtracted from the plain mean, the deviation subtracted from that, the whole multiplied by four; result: -0.64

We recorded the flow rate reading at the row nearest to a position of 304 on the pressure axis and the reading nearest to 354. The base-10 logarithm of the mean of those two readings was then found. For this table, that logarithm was 0.195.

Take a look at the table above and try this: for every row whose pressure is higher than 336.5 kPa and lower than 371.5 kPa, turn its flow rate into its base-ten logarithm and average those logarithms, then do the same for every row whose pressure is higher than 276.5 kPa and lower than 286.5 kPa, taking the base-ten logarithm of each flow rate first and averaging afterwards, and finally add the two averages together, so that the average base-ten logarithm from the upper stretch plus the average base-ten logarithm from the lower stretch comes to 0.48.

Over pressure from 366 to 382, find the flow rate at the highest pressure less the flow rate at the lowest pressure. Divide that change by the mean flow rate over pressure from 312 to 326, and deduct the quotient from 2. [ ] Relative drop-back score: 1.7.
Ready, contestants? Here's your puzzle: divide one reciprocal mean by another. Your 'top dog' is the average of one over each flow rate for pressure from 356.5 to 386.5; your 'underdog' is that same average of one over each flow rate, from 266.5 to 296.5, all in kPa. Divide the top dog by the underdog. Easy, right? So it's 1.28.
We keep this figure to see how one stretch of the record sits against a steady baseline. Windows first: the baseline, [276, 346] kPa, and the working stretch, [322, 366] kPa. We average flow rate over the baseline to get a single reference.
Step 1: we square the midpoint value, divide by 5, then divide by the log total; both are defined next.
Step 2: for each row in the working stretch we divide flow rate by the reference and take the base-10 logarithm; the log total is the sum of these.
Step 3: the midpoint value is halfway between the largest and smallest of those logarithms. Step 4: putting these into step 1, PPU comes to -0.010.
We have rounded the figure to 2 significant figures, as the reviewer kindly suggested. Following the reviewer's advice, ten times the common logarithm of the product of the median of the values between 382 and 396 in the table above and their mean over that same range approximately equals 6.1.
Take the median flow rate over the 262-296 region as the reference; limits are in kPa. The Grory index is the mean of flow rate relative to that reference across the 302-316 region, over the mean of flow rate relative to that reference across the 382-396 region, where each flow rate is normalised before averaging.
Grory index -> 0.82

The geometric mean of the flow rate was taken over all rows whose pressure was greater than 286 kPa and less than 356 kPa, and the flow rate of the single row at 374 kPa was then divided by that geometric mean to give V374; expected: 1.06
